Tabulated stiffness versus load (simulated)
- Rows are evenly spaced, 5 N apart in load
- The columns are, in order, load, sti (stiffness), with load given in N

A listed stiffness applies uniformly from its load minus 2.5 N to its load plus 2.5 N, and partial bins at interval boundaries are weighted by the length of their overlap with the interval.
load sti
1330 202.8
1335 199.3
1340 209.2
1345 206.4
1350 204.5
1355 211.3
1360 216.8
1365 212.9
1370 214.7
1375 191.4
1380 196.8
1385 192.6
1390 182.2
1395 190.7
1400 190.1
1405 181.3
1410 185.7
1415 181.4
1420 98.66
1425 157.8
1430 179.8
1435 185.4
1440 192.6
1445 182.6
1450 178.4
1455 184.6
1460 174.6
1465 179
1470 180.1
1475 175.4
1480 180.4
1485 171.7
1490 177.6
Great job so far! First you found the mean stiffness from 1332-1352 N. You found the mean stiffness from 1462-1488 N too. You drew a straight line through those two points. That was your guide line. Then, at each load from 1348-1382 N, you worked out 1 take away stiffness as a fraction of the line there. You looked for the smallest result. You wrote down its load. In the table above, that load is 1370 N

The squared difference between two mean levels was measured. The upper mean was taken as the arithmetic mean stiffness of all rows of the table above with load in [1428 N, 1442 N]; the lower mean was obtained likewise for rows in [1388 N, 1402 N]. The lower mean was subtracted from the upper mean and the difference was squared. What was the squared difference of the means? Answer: 3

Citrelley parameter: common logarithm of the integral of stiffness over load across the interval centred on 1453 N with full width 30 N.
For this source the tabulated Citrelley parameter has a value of 3.74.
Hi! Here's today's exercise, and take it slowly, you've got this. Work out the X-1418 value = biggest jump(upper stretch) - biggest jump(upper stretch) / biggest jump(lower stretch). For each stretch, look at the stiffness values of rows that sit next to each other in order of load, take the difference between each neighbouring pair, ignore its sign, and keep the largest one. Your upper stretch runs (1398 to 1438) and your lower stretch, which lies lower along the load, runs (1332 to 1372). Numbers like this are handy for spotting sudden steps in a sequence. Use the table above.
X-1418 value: 74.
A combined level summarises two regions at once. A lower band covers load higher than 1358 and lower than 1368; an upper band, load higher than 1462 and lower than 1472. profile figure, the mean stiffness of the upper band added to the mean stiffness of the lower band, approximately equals 394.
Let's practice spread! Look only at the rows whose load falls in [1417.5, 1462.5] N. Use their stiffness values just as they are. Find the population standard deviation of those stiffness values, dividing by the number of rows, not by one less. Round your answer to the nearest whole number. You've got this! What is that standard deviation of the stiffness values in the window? 27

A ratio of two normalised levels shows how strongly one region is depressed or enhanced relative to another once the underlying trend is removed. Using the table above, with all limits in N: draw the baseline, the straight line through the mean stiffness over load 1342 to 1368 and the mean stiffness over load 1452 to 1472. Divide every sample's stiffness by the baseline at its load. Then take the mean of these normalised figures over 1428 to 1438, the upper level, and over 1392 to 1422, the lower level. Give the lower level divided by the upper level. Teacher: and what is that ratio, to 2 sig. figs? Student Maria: 0.90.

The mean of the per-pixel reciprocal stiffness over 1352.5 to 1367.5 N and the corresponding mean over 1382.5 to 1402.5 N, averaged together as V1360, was 0.0050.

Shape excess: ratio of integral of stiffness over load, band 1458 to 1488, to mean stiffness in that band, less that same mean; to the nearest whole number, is -147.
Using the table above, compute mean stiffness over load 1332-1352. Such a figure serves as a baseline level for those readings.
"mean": 205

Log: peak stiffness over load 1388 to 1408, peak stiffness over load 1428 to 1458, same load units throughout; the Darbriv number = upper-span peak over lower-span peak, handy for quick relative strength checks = 1.01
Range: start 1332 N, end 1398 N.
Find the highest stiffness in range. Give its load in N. 1360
